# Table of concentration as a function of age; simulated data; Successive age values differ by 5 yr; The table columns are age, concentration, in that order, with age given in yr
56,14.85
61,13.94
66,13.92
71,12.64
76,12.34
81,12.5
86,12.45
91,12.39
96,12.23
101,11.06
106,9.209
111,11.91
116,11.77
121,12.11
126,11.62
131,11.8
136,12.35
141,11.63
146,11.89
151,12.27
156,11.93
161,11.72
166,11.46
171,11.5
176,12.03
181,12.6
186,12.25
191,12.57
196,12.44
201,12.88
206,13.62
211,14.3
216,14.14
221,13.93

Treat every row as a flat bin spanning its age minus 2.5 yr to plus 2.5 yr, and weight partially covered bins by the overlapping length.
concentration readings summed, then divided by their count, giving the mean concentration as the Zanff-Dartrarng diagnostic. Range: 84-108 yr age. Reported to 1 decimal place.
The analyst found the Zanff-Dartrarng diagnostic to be 11.5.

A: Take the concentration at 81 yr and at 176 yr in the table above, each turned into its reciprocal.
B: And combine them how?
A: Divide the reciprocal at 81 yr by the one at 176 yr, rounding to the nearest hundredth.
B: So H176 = 0.96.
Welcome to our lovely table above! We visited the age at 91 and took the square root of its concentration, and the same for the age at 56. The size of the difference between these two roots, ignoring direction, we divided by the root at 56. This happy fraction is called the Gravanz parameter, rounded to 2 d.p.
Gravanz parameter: 0.09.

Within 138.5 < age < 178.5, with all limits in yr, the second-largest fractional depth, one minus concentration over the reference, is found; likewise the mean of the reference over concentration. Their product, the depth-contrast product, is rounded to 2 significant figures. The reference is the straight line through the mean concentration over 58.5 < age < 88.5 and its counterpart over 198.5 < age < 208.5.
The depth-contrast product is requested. 0.14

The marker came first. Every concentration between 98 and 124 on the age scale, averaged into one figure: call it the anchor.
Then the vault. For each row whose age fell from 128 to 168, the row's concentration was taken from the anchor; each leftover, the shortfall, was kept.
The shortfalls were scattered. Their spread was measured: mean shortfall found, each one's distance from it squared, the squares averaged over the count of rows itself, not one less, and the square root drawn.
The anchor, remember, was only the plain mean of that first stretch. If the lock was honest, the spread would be 0.28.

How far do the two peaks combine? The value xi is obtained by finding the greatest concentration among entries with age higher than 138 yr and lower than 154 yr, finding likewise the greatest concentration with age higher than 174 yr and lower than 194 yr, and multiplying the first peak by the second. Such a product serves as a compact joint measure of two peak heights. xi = 155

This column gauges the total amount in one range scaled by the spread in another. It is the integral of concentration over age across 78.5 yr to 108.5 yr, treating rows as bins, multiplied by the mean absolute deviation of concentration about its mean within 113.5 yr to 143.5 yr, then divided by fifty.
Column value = 1.6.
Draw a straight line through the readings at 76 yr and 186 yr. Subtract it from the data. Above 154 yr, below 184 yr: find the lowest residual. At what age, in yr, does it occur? 166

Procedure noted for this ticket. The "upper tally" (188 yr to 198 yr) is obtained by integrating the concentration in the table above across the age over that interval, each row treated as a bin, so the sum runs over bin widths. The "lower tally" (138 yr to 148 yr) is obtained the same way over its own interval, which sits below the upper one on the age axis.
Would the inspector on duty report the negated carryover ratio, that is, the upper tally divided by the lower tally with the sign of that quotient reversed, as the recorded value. -1.06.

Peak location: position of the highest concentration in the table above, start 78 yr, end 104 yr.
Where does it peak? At 81 yr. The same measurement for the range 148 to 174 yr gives 151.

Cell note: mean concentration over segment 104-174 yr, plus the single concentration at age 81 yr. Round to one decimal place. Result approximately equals 24.2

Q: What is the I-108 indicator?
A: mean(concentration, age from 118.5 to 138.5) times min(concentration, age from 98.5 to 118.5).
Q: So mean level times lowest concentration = 110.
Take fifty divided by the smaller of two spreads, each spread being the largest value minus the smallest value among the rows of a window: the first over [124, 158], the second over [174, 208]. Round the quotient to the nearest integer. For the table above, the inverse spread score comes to 68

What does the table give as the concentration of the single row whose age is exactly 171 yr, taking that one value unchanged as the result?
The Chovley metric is 11.5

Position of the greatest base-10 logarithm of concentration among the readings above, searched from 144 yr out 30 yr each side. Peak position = 136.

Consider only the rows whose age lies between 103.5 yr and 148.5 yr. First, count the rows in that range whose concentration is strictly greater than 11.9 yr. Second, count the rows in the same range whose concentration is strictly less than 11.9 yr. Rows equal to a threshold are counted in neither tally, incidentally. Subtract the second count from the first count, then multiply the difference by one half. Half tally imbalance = -1.5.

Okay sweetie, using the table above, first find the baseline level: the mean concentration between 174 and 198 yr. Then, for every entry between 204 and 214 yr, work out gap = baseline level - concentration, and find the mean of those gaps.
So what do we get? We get -1.6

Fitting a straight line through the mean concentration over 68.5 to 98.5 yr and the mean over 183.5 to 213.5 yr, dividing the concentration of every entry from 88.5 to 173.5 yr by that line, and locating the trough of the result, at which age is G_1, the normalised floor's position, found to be 106 yr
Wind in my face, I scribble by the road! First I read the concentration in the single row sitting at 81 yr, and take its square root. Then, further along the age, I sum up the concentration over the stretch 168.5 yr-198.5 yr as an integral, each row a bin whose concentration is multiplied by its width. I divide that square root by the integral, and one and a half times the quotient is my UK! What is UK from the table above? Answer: 0.0145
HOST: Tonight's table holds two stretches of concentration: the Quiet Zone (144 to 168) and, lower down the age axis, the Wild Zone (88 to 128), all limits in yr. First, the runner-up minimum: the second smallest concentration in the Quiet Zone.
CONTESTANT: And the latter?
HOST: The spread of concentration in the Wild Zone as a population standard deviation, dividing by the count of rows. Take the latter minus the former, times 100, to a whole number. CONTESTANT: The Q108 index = -1076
